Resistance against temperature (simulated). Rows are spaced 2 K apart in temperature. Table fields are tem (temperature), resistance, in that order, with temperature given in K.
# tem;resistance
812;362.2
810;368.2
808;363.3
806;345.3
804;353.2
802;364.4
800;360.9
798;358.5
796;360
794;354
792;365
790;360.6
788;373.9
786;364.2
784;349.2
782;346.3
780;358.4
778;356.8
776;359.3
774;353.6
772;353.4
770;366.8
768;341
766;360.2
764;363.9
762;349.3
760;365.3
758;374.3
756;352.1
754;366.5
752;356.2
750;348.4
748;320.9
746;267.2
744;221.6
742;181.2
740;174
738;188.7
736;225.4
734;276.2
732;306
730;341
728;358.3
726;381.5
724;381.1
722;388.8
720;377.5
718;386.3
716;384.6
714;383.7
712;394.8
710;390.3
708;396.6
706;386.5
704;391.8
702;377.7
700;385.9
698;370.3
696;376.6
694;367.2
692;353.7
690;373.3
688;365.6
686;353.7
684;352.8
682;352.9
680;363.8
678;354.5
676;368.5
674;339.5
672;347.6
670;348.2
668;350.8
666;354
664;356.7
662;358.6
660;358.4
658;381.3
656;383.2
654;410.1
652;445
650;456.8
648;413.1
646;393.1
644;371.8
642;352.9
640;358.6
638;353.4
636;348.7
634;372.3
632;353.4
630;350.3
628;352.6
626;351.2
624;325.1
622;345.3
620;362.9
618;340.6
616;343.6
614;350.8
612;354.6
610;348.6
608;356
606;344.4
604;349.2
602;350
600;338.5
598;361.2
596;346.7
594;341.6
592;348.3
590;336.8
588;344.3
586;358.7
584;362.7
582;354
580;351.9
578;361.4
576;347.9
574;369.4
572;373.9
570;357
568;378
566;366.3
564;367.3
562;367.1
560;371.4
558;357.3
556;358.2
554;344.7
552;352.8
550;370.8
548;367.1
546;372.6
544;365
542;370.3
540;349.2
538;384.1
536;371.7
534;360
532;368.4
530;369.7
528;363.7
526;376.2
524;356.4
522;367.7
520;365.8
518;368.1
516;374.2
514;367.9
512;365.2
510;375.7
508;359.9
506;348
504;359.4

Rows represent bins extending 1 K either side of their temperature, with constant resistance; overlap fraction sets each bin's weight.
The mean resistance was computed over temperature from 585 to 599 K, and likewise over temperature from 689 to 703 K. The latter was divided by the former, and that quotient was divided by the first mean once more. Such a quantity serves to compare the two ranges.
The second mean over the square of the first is 0.0031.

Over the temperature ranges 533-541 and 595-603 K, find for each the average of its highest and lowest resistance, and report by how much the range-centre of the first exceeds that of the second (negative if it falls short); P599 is 17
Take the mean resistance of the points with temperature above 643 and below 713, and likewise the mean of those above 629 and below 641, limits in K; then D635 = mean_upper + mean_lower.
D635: 732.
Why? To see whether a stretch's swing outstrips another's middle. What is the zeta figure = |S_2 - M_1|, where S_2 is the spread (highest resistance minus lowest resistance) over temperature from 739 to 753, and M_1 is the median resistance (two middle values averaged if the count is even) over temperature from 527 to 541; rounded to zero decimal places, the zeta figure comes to 186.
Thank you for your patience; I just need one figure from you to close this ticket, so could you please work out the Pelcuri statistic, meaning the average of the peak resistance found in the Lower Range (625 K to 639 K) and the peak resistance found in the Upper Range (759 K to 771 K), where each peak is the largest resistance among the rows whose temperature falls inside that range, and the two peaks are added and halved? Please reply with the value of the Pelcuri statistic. 370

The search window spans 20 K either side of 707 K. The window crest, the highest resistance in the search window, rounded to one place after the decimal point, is 396.6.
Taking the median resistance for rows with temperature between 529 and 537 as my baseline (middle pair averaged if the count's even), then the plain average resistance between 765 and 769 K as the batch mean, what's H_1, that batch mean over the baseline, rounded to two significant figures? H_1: 0.95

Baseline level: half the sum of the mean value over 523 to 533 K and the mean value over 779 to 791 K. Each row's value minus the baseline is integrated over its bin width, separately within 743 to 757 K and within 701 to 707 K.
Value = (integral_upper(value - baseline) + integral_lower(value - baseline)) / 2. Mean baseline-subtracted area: -239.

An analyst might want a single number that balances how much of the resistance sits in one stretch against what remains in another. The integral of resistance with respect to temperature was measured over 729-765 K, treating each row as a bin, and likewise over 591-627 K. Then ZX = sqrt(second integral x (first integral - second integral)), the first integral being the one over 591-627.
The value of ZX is 4352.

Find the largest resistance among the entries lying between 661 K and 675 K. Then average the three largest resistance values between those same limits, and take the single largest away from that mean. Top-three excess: -2.2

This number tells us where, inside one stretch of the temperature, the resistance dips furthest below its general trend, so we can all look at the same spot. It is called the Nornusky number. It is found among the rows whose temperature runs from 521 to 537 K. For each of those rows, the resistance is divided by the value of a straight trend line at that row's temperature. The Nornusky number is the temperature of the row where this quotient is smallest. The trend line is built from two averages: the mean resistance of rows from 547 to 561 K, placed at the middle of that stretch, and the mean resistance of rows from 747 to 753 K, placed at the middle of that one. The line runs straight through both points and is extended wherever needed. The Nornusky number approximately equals 524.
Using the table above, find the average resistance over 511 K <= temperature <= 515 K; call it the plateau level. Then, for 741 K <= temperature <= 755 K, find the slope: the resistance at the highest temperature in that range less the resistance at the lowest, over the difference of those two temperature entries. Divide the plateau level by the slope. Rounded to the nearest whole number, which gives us 24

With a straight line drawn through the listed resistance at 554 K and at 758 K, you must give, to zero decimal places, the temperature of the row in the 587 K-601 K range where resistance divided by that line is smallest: 590 K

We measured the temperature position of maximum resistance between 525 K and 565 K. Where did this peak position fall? 538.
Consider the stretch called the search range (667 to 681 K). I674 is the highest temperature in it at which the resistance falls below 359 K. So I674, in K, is 678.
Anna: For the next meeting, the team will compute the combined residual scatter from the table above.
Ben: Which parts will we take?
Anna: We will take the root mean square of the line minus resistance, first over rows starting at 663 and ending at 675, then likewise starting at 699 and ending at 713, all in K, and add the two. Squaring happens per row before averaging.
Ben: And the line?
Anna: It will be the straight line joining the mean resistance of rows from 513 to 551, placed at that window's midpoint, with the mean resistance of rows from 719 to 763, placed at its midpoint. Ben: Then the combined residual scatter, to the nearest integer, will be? 84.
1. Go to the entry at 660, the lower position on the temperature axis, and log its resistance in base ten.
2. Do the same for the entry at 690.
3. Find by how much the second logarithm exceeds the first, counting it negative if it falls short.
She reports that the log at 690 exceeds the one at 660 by 0.018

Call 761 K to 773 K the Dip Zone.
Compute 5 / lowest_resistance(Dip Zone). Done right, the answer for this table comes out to 0.0147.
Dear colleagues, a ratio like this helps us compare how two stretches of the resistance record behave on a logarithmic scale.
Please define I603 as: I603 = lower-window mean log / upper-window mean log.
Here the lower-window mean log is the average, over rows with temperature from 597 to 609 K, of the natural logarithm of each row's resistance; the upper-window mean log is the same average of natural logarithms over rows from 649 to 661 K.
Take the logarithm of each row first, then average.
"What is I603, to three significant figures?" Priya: 0.976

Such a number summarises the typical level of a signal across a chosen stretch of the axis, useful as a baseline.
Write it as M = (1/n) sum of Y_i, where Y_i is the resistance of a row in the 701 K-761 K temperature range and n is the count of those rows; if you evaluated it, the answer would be 335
